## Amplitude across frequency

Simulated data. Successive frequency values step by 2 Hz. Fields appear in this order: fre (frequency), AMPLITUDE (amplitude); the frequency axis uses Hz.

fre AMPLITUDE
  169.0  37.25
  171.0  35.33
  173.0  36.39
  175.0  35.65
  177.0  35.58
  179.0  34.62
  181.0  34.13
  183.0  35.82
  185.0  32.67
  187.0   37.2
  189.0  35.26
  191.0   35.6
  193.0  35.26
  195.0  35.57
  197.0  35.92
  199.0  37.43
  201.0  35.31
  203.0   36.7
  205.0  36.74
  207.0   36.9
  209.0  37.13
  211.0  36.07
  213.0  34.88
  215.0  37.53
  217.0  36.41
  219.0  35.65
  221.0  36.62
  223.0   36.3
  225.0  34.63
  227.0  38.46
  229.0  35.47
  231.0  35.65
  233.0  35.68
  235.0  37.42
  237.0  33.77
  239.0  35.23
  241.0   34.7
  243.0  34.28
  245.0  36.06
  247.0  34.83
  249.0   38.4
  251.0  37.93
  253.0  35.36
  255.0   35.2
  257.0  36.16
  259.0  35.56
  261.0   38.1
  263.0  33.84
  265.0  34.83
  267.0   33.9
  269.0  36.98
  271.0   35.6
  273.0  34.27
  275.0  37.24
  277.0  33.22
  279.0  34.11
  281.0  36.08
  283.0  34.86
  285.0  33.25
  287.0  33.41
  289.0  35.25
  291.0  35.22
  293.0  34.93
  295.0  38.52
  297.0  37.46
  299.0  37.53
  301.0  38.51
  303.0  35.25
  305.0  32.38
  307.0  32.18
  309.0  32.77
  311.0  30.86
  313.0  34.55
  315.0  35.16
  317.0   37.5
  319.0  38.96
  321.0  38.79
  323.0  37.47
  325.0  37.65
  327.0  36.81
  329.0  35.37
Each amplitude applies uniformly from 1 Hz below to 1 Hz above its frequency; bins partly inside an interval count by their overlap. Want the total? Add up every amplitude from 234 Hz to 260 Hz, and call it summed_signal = 464.9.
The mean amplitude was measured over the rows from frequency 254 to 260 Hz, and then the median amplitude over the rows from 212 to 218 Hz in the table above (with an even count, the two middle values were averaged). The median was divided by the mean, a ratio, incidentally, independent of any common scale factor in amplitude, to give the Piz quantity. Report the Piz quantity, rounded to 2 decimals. 1.02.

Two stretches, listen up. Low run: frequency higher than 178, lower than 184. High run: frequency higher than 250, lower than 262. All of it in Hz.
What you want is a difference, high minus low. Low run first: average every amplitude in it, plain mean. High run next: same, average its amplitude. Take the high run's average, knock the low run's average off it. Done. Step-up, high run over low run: 1.5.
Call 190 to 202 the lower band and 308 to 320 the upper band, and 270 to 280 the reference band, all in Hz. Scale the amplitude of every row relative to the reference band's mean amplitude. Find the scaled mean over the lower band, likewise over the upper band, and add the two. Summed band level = 2.03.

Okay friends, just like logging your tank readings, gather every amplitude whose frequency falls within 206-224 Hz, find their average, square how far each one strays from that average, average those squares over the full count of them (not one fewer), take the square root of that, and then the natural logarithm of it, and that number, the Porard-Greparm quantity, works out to -0.28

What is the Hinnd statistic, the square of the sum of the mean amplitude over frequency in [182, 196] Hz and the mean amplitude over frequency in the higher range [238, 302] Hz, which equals 5040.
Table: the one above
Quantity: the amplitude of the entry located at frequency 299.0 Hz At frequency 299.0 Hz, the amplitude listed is 37.53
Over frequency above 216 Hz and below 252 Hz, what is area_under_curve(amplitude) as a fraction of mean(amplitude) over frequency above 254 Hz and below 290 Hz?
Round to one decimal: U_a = 36.9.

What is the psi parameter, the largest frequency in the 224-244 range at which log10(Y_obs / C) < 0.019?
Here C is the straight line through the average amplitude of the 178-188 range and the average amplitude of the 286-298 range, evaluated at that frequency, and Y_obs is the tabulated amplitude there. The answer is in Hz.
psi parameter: 243.0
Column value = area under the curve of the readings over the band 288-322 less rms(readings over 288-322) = 1176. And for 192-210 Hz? 618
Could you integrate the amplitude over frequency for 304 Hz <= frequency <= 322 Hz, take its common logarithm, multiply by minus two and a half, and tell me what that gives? -6.99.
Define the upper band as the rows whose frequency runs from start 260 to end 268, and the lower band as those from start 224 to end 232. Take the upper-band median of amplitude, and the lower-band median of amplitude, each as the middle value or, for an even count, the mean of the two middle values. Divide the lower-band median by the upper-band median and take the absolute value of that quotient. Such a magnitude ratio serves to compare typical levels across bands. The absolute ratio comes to 1.03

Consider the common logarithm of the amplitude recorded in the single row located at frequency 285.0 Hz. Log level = 1.522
